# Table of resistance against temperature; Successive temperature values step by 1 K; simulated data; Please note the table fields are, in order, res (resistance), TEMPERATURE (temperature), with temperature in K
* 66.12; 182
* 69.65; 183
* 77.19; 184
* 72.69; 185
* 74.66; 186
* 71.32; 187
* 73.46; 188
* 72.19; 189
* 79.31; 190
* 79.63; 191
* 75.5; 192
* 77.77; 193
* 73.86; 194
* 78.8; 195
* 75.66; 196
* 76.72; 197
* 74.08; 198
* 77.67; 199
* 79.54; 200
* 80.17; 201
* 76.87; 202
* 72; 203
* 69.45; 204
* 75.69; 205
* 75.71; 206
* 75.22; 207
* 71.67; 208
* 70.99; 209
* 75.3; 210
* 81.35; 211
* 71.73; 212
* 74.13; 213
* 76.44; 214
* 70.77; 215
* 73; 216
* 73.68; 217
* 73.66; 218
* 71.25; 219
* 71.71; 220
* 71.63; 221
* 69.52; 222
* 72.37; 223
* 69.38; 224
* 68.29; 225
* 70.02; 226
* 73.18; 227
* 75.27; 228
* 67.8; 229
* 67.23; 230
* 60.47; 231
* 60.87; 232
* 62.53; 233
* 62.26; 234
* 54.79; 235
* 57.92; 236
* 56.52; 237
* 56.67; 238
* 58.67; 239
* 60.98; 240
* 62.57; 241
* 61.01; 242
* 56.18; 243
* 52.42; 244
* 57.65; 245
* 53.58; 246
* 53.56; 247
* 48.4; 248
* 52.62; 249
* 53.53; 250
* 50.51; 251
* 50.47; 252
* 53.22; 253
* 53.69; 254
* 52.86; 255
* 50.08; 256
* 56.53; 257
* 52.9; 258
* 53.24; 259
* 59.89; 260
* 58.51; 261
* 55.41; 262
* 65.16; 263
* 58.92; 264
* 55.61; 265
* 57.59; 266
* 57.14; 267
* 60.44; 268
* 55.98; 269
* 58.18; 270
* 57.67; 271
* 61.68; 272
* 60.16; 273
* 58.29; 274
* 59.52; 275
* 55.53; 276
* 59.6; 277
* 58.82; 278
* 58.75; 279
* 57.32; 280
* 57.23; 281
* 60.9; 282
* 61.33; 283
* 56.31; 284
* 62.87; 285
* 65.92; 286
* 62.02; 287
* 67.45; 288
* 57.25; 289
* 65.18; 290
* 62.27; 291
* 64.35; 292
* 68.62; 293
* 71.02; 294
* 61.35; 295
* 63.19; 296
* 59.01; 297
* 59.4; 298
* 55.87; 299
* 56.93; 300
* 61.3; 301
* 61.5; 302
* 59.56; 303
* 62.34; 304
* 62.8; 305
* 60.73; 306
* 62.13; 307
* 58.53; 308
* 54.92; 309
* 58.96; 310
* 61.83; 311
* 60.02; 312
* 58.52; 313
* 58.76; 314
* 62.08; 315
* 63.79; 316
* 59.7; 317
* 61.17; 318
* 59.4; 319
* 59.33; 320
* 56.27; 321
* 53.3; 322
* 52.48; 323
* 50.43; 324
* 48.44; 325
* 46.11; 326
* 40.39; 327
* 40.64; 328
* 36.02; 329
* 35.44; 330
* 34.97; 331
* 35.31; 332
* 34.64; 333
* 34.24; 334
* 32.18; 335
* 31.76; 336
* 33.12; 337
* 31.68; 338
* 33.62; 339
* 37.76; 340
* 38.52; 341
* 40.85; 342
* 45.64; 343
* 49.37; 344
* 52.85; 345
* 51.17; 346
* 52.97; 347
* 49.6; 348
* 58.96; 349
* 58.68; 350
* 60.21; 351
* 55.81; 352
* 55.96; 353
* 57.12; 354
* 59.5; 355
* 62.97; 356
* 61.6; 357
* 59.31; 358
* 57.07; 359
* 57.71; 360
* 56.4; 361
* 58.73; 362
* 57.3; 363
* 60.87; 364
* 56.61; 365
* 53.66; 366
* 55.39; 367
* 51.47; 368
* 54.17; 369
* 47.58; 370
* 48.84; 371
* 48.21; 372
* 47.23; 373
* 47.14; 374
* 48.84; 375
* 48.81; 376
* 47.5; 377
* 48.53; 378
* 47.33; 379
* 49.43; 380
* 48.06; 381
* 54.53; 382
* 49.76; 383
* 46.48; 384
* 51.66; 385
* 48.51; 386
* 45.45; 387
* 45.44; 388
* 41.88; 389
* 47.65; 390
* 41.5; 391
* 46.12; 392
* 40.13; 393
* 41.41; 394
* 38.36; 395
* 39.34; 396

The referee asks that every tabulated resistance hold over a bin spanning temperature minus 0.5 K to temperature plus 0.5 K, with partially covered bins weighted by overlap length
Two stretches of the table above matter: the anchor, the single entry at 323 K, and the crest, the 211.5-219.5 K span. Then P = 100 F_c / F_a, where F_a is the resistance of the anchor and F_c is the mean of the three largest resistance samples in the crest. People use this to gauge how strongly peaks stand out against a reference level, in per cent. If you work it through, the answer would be 142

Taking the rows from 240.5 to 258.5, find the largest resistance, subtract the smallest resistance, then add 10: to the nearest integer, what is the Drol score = 24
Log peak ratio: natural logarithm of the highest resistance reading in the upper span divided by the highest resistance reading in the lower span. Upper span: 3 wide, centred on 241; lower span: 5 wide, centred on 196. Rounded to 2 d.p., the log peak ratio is -0.23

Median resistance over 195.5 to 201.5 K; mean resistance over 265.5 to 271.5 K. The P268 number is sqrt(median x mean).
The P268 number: 67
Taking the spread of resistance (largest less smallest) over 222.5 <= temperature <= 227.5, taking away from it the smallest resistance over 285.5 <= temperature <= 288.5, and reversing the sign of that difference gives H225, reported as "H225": 57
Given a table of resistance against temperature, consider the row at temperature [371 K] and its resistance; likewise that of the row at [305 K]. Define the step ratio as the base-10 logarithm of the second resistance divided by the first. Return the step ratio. 0.11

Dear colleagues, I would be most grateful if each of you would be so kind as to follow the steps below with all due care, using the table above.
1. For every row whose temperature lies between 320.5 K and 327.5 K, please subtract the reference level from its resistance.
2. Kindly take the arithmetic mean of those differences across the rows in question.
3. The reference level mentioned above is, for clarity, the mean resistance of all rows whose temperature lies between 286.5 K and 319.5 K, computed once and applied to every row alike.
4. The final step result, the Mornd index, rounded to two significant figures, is -12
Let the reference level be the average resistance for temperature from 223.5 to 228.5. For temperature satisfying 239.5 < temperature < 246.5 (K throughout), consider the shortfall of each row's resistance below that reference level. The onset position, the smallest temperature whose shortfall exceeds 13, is 243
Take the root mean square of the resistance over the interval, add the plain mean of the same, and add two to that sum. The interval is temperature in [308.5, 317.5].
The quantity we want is 122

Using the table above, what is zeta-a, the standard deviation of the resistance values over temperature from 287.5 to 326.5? 5.0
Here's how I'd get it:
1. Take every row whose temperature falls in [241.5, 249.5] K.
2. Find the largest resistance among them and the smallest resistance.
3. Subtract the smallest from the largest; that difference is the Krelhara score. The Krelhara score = 12.6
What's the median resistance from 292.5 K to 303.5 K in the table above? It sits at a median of 61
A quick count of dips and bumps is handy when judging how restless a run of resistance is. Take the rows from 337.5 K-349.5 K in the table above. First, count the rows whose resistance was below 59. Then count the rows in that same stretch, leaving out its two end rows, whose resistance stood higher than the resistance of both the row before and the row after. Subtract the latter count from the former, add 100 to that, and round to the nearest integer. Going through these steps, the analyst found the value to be 110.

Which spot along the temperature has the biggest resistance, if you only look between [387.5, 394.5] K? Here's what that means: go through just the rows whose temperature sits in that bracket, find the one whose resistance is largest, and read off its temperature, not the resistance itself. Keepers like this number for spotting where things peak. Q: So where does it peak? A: 390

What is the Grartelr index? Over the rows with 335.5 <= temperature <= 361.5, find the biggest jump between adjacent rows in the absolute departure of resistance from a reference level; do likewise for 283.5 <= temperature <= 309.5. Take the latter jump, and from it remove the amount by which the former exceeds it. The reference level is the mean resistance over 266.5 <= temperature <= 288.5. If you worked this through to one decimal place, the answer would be 10.0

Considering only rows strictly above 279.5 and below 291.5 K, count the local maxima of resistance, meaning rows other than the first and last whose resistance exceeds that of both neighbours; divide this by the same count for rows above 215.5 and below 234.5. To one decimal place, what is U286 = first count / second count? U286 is 0.8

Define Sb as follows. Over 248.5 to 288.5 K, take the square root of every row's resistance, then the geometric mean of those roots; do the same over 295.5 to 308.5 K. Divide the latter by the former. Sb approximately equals 1.02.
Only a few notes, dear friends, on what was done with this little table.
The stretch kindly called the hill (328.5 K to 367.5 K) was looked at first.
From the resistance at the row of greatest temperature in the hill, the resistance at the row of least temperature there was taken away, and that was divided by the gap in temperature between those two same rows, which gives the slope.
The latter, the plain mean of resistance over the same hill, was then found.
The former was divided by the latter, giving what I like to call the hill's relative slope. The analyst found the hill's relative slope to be 0.010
